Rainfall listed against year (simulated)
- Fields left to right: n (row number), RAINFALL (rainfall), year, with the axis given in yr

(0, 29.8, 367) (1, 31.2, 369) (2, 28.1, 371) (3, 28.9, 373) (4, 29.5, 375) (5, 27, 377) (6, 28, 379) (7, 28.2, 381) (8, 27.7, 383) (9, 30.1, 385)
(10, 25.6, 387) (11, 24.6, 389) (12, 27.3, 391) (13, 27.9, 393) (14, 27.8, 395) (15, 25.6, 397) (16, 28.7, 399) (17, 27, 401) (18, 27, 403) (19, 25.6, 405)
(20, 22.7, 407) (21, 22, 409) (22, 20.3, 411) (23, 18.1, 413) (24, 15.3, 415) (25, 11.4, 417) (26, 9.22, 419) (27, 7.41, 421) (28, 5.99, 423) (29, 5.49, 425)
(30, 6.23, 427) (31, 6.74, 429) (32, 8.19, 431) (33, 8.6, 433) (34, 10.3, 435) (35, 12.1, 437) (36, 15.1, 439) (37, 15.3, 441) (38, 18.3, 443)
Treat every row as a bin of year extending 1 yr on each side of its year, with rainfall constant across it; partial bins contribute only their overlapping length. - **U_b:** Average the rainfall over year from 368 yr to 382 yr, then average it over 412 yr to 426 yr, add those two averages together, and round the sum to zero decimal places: 39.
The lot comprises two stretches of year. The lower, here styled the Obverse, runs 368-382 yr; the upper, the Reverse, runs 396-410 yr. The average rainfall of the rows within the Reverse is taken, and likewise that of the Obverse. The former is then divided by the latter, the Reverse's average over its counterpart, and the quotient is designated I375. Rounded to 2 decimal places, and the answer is 0.89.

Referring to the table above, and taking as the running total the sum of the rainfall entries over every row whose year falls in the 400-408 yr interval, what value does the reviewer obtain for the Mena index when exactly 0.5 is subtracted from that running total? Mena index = 102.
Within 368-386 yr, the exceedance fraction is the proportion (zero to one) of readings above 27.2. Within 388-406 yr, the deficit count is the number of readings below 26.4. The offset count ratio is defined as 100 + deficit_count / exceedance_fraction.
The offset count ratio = 103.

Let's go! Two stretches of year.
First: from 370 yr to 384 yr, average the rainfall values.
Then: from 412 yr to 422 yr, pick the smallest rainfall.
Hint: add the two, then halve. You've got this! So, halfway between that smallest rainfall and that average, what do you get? 17.8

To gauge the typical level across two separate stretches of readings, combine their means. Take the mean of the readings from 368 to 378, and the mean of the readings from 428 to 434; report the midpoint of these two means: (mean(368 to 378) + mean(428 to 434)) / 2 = 18.4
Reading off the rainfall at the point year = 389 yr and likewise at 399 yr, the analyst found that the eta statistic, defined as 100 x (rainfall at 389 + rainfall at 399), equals 5330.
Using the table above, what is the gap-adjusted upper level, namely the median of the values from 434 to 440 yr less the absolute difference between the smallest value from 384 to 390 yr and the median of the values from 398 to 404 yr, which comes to 10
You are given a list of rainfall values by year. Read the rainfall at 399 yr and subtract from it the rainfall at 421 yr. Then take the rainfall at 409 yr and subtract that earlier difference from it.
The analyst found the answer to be 1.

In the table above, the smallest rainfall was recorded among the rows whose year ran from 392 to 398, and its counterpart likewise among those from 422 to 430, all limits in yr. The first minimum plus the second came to 31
